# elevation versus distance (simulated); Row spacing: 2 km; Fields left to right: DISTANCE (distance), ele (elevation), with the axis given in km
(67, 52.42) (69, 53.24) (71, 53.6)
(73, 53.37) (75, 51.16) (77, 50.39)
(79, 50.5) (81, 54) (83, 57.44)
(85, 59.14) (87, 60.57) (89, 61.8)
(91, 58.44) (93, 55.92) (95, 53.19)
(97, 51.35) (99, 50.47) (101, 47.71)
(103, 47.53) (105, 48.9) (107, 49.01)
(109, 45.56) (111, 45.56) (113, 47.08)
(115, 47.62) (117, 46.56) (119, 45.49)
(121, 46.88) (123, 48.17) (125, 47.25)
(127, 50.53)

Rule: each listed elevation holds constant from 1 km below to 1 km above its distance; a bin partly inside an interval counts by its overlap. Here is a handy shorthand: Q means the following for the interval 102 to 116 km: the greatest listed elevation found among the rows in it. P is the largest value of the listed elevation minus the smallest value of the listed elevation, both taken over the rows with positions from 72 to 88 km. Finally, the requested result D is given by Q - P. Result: 39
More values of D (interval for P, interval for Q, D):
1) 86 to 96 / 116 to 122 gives 38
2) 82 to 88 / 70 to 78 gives 50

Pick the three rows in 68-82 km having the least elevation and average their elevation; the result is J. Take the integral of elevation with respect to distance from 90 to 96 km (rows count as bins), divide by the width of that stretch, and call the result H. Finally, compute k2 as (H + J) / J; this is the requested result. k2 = 2.10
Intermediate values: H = 56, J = 51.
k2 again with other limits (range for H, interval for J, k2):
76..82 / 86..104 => 2.06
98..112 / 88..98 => 1.89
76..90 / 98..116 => 2.22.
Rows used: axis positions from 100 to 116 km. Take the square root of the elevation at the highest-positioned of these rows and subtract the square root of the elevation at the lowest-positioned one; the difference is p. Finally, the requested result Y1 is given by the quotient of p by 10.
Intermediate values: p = -0.01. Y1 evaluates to -0.001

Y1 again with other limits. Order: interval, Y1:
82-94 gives -0.010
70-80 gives -0.021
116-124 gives 0.012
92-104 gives -0.058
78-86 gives 0.058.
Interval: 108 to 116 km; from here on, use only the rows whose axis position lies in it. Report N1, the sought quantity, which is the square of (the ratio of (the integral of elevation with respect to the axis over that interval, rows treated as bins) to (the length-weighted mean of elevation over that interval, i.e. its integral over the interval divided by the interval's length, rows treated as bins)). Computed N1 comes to 64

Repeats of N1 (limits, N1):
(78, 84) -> 36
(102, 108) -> 36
